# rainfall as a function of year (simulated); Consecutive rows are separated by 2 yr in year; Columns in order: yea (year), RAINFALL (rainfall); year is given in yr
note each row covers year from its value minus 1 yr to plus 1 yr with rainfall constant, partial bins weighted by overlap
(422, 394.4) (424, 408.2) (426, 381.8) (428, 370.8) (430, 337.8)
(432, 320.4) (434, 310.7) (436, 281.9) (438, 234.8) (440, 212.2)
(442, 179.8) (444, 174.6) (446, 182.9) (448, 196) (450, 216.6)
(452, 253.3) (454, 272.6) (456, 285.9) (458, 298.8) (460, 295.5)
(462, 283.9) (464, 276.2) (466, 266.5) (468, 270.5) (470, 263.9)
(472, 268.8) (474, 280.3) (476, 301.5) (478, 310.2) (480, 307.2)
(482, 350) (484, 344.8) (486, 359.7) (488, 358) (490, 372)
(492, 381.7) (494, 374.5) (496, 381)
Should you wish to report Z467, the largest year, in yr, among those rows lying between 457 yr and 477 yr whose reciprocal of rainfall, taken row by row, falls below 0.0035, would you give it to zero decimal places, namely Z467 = 476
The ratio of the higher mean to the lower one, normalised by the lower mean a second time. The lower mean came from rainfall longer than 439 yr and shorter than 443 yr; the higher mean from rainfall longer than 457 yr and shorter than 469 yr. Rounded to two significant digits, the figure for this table 0.0073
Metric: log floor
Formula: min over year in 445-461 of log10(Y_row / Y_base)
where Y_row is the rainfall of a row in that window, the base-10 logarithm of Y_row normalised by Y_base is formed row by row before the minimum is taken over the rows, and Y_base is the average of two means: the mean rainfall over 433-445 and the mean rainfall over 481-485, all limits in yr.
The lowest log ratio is -0.200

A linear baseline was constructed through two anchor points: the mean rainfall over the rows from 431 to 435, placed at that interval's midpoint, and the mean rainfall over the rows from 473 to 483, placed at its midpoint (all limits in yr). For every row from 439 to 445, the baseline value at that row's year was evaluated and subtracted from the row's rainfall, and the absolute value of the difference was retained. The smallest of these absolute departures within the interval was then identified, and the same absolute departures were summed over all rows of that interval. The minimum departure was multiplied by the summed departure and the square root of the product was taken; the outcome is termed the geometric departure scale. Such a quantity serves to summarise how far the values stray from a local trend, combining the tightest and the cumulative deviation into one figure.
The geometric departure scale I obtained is 196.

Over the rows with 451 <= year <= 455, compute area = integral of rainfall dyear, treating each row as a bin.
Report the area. 1052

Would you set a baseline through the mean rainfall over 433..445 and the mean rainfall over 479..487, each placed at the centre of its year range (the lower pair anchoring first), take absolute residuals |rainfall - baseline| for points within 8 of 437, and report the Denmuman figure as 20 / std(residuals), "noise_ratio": 0.5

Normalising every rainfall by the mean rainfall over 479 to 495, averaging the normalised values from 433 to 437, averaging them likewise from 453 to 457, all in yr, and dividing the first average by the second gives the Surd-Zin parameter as 1.06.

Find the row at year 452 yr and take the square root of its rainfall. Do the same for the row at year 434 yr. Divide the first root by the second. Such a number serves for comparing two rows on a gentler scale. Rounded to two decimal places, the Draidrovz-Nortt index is 0.90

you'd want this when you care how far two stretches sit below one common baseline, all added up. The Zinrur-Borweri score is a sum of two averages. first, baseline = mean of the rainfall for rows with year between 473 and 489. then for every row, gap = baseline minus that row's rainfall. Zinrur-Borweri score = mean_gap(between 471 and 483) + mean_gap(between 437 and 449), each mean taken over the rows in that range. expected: 153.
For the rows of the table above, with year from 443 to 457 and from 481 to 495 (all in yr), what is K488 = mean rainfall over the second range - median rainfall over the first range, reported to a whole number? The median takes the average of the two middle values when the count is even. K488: 146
